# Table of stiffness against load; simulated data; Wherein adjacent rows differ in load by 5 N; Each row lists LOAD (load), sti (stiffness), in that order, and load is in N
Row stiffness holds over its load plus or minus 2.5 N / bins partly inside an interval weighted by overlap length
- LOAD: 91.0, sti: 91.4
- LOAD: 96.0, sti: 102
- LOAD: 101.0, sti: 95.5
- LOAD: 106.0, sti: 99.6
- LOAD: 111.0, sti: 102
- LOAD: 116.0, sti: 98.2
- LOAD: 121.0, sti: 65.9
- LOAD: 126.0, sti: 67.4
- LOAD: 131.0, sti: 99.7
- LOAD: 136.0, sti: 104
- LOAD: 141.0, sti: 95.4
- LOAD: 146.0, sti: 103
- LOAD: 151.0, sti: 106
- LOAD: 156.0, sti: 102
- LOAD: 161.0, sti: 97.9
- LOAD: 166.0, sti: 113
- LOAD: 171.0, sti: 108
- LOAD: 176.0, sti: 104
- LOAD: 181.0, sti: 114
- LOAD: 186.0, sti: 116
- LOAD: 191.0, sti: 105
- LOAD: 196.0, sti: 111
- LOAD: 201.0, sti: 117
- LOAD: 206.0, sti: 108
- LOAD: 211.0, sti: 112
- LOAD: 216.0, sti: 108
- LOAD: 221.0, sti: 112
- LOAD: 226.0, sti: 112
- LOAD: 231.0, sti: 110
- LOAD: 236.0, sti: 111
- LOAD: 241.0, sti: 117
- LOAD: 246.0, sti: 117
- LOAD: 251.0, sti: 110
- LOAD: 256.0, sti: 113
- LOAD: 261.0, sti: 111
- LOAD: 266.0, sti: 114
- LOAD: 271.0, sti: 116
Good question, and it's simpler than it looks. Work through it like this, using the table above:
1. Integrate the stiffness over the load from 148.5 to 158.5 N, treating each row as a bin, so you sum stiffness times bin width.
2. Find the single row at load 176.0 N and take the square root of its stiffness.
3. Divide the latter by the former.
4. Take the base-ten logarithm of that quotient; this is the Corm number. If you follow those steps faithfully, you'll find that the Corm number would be -2.01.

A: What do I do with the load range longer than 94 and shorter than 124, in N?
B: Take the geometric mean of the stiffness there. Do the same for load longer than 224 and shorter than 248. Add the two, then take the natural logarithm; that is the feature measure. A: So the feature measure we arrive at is 5.33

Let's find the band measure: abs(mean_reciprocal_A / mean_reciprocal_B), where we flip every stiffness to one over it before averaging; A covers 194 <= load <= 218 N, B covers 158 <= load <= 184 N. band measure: 0.96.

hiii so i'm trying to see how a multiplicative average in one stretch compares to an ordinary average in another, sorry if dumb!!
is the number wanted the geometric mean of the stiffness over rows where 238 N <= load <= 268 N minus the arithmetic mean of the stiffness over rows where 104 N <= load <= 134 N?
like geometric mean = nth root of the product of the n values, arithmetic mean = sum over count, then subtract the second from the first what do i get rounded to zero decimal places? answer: 25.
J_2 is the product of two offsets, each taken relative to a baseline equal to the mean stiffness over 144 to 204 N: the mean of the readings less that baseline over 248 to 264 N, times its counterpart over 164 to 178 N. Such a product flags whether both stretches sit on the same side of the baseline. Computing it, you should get 1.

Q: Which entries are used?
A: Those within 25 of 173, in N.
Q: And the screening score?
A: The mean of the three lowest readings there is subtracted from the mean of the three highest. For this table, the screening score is 13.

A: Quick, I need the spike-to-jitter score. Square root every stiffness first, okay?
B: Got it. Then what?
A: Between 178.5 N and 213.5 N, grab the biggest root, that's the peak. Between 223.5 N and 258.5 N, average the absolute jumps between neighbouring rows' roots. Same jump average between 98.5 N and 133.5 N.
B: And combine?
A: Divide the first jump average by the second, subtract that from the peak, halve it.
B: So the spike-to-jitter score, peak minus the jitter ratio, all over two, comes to 5.30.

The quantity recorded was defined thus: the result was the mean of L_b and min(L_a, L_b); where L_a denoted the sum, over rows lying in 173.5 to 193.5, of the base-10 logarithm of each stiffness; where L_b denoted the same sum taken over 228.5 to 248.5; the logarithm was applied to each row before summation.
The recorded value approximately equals 8.19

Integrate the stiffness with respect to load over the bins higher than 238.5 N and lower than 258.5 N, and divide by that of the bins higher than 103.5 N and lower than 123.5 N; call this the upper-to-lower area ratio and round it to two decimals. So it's 1.25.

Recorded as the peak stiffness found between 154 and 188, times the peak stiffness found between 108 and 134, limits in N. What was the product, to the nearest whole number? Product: 11832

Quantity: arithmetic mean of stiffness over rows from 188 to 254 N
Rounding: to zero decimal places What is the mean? 112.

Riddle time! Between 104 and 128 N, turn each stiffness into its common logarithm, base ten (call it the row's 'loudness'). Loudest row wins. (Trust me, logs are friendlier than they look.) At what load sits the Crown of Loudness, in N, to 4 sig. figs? 111.0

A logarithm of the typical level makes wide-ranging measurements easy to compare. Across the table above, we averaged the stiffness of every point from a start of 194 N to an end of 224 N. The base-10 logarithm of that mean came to 2.05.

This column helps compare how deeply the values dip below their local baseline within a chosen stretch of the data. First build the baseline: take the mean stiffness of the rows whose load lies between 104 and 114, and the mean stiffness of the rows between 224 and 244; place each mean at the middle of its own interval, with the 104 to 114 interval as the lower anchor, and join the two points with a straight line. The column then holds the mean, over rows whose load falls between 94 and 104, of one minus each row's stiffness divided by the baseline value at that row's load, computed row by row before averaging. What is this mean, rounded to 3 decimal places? 0.011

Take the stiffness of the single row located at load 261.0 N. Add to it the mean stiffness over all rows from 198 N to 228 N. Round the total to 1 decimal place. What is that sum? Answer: 222.5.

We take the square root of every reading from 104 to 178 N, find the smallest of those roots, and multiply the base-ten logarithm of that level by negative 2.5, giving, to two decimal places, -2.27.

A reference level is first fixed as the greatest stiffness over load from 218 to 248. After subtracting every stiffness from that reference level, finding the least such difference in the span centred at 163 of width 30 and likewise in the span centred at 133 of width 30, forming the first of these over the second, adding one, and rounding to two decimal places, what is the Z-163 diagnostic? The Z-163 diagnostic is 1.31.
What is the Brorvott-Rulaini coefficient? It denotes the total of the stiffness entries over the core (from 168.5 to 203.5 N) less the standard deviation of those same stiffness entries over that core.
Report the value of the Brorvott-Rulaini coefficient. 770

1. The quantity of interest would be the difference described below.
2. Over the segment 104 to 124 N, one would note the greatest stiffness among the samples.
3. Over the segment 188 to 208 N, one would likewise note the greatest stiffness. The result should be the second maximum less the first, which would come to 15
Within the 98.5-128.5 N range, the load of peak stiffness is 111.0 N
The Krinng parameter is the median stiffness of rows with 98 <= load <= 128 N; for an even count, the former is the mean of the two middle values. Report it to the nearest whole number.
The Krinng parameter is 97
